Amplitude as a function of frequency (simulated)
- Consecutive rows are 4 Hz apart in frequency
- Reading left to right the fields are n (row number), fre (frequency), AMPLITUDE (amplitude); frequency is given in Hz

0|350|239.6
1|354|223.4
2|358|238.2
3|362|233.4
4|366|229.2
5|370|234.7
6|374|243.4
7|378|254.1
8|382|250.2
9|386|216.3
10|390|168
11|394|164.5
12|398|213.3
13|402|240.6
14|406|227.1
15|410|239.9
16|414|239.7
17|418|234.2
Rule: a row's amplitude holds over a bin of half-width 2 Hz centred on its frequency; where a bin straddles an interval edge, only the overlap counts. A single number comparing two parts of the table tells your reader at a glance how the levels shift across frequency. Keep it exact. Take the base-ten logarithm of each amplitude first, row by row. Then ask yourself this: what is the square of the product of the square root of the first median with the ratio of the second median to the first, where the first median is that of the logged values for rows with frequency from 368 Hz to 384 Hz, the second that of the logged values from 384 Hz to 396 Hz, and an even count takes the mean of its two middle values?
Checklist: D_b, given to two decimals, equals 2.07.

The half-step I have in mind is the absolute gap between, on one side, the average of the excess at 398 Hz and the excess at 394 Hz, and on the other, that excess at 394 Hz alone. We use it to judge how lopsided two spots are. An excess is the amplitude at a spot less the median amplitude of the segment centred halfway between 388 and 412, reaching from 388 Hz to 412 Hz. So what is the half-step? 24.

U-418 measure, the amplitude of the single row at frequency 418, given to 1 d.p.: 234.2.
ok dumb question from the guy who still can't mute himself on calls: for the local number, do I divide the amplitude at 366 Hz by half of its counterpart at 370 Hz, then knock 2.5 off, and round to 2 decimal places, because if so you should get -0.55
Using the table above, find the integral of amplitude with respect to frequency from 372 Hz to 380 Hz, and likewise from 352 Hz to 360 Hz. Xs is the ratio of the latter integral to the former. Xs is 0.93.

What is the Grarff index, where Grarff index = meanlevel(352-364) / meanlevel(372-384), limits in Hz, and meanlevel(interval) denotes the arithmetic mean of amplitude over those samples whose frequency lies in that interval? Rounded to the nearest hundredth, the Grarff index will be 0.93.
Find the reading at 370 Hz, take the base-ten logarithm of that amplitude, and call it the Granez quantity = 2.37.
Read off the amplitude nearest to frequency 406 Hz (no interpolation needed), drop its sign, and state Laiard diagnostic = 227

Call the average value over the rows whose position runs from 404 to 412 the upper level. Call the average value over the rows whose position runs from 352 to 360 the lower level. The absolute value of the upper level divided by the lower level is 1.012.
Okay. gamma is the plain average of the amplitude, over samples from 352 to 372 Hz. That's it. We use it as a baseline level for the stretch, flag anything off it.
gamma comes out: 232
